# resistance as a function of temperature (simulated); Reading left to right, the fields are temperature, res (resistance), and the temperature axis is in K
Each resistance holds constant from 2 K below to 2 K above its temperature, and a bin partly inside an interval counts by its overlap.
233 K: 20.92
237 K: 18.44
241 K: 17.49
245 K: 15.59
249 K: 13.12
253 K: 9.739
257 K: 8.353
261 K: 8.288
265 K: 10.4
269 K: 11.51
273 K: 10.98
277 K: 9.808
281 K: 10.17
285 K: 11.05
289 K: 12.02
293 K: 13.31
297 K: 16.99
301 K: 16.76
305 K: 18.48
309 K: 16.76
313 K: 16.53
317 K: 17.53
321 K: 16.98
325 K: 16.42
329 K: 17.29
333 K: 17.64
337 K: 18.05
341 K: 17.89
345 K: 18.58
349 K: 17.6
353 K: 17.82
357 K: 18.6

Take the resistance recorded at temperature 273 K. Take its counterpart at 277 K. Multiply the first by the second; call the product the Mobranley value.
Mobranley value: 108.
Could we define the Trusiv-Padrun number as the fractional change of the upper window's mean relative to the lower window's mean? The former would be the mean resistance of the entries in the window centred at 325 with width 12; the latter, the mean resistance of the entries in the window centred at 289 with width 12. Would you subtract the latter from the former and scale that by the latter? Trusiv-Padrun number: 0.39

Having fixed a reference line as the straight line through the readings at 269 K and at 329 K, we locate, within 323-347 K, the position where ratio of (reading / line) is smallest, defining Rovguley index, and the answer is 341 K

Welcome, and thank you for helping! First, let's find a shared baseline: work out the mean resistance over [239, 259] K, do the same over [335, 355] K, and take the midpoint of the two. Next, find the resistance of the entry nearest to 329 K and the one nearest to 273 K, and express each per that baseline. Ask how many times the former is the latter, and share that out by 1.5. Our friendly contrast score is 1.05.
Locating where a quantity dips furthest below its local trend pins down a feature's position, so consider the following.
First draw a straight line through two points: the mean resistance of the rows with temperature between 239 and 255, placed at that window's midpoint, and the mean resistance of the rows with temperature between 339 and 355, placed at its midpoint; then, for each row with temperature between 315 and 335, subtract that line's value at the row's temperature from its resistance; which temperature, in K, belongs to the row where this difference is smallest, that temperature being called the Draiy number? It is 325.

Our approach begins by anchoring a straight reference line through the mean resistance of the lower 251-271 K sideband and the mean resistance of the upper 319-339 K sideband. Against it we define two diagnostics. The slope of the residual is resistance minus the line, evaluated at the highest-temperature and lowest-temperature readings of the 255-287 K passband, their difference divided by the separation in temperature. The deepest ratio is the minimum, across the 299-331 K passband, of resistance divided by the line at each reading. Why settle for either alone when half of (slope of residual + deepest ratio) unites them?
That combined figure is 0.48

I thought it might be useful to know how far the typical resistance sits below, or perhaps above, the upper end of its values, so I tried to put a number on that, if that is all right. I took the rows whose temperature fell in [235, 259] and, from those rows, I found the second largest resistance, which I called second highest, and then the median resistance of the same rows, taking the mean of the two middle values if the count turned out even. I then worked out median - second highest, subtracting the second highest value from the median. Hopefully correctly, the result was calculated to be -3.1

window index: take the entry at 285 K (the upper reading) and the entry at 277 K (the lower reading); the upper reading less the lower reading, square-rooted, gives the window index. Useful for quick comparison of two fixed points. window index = 1.11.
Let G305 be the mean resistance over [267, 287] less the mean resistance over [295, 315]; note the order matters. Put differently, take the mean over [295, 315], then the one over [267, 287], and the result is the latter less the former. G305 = -6.4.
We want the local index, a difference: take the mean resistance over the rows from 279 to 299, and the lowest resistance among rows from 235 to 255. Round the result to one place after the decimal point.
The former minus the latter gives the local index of 3.0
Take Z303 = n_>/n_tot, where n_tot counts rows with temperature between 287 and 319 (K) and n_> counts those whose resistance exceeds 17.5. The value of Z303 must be 0.25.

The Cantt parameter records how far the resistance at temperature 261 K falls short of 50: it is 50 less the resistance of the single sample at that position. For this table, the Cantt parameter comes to 42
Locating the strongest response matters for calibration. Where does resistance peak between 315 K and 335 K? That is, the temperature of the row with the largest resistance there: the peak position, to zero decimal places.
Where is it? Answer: 333 K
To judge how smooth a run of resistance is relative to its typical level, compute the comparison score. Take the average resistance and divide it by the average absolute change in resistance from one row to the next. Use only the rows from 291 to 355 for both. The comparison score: 19.3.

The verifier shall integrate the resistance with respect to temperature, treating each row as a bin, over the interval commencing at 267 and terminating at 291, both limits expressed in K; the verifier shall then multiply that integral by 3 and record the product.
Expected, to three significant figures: 786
